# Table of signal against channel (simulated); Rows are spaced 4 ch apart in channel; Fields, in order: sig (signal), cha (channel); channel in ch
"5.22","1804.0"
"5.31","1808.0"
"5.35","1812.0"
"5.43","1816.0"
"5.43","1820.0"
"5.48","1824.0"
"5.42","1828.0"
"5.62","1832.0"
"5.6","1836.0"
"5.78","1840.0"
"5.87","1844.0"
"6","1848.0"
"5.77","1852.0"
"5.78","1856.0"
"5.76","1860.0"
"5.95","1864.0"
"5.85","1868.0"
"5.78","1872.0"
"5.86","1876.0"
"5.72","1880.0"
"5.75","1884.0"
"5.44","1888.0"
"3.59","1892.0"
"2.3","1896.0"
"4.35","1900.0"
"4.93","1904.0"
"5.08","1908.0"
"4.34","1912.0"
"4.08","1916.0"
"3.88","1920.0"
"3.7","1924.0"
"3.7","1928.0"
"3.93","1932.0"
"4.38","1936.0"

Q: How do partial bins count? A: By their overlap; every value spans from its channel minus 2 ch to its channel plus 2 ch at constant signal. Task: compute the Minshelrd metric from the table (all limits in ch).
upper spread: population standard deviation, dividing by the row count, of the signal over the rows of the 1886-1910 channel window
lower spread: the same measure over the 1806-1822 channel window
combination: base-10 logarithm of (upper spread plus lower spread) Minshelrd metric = 0.05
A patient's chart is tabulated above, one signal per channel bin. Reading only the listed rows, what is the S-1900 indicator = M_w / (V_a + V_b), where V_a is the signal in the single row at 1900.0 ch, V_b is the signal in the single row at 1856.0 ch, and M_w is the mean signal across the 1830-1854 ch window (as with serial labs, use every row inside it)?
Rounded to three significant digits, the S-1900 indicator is 0.570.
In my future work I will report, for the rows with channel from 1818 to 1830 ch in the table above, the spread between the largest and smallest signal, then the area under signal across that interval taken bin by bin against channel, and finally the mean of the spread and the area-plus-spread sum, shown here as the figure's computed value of 32.7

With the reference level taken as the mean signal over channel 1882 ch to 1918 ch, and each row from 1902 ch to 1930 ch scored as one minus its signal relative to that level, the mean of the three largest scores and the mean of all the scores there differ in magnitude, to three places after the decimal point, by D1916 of 0.109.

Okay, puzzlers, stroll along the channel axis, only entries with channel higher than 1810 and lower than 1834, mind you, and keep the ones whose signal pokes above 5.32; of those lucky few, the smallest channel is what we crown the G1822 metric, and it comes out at 1812.0 ch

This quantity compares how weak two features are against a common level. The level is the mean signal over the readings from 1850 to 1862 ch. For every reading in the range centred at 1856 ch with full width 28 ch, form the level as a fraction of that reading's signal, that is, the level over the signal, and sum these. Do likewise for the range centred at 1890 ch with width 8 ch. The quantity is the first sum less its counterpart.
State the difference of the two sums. 4.2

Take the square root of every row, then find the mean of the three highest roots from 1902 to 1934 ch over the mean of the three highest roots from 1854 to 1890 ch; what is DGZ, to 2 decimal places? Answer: 0.90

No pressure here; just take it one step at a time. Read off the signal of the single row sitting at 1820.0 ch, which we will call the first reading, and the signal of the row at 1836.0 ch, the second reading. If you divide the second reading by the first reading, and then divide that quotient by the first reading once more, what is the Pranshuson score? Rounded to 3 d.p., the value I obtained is 0.190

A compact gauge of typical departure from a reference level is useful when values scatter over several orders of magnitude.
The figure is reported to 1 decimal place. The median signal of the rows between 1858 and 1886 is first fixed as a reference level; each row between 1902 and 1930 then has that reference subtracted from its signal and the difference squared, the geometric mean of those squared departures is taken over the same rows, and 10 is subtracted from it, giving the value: -8.0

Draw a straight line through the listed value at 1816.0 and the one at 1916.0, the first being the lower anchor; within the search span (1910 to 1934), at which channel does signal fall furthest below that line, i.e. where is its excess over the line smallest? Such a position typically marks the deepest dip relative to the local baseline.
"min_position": 1924.0 ch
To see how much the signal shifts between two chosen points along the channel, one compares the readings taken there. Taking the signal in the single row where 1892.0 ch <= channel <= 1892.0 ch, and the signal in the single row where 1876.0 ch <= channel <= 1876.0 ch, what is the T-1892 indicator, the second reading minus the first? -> 2.3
